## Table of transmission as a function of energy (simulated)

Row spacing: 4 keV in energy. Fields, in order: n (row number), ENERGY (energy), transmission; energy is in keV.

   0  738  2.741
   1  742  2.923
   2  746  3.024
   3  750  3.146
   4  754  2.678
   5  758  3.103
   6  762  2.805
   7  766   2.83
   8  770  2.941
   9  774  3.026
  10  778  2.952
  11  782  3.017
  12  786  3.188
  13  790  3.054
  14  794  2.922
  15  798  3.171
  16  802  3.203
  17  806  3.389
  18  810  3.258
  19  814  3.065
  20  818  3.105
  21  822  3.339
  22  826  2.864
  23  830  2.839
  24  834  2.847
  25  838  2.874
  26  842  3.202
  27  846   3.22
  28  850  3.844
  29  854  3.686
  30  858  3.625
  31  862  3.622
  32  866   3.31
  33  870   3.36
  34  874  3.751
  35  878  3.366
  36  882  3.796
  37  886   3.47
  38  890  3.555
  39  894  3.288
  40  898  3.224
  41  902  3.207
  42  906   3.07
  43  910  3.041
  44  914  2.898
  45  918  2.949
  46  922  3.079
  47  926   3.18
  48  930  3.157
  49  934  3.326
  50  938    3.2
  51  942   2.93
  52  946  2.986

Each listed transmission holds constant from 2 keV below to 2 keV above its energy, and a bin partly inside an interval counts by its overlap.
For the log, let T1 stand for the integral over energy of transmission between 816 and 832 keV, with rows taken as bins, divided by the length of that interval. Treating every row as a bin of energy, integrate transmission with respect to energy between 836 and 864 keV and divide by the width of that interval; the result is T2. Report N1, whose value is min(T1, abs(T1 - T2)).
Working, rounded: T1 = 3.04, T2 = 3.4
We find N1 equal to 0.40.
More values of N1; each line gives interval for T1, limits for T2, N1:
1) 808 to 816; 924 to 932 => 0.01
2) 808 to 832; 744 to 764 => 0.13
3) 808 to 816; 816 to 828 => 0.06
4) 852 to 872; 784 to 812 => 0.35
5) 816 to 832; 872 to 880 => 0.52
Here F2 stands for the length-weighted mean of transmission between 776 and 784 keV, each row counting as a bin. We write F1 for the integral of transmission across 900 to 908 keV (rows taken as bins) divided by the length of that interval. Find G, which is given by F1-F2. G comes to 0.2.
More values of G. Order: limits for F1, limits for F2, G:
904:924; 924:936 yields -0.2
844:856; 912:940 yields 0.5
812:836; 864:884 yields -0.5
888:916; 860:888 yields -0.3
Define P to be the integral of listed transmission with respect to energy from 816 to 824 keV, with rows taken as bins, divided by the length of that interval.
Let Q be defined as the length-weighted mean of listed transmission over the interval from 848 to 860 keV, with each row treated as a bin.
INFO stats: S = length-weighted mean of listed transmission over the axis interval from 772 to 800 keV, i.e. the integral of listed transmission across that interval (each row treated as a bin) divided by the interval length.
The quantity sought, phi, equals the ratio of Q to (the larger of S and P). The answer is 1.15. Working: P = 3.22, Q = 3.7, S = 3.05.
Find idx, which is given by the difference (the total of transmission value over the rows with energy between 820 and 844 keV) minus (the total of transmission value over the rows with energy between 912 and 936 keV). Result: -0.6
